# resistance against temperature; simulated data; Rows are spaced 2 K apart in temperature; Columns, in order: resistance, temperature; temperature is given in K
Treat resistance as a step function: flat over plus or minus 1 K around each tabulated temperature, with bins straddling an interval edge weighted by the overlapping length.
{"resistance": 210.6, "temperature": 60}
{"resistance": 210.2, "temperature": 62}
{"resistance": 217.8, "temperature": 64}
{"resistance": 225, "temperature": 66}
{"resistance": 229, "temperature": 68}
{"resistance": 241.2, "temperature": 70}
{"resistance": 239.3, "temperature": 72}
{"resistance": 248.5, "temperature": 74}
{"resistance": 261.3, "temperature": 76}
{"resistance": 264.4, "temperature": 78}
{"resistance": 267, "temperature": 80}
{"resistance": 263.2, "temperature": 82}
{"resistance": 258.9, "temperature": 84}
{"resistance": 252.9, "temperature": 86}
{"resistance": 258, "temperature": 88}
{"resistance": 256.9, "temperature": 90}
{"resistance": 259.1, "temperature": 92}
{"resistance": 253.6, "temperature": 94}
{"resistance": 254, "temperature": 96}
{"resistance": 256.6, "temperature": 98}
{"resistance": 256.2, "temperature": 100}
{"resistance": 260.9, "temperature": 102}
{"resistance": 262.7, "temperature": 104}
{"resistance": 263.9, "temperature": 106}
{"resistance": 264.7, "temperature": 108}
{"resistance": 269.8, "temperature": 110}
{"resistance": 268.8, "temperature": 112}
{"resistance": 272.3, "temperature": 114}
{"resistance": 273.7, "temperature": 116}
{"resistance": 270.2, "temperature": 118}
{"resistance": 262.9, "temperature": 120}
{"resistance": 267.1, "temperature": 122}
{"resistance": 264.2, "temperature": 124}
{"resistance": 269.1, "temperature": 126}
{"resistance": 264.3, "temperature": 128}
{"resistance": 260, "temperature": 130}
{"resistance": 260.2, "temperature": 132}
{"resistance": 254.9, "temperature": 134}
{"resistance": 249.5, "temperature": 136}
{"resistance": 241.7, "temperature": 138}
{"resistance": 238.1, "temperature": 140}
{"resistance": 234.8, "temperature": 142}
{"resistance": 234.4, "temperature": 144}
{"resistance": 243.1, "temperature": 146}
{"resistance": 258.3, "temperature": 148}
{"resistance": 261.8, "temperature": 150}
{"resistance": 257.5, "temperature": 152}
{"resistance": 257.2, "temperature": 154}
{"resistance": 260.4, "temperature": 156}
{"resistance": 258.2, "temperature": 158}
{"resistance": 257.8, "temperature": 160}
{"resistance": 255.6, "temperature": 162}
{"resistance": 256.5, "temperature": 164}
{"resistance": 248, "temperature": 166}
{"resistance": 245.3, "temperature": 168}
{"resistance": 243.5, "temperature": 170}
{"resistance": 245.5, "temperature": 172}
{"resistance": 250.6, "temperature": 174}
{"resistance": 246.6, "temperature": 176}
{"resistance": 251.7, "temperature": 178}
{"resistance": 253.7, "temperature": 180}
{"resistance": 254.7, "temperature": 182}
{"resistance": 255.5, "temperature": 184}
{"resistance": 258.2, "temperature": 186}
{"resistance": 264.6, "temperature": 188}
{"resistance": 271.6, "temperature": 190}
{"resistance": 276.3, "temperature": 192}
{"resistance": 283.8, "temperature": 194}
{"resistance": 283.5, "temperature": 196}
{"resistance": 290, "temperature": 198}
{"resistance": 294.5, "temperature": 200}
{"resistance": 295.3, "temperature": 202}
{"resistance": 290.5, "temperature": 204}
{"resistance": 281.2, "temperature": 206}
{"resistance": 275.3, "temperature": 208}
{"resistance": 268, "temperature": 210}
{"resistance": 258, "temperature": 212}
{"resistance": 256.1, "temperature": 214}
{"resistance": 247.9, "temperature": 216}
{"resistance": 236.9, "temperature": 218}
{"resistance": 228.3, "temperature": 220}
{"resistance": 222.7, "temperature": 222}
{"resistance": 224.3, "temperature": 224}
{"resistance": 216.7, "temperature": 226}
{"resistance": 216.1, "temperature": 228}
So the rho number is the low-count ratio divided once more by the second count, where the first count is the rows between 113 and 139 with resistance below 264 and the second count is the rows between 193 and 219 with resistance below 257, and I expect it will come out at 0.67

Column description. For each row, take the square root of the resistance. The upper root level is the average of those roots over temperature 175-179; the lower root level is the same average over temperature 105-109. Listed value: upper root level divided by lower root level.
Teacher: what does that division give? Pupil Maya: 0.97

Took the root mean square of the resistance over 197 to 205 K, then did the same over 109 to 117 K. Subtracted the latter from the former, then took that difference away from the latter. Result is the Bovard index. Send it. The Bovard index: 250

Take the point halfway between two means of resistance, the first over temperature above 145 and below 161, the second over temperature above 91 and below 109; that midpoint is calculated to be 258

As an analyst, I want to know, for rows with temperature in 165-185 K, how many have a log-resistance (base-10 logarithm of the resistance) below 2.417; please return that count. 10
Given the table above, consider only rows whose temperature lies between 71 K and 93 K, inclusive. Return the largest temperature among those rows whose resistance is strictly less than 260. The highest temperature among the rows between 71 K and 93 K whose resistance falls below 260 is 92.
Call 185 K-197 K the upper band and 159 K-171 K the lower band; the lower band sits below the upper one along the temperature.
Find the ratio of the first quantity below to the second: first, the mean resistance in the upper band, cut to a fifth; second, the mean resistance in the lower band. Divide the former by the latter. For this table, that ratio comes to 0.217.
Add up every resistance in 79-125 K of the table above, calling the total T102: 6038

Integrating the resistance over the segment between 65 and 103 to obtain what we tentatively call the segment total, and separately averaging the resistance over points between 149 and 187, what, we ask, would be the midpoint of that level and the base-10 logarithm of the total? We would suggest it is 129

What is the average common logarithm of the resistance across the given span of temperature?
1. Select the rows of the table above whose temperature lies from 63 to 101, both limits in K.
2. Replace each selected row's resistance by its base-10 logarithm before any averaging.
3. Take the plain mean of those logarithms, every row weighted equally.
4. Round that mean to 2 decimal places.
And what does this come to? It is 2.40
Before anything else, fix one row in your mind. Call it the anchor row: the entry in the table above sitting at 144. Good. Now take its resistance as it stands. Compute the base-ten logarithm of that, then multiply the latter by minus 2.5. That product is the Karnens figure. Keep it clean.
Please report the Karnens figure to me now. -5.92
